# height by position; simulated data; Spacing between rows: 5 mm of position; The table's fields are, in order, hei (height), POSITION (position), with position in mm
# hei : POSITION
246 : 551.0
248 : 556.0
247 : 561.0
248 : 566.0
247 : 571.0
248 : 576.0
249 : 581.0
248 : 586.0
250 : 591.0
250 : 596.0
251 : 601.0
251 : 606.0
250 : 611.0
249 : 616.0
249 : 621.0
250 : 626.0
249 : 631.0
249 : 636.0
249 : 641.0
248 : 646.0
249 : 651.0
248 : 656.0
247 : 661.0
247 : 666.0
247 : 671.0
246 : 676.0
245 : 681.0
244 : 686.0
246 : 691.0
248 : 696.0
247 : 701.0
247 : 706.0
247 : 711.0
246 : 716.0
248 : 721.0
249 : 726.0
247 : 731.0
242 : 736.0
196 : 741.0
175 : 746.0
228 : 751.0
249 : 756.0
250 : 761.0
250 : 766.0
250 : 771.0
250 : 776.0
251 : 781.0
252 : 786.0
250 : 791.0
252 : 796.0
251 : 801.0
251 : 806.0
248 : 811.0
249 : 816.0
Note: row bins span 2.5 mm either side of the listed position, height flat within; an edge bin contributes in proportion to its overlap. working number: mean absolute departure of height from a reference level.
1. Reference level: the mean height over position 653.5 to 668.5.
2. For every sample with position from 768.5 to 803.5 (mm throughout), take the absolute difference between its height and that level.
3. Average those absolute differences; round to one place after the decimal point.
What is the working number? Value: 3.5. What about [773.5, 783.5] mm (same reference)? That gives 3.2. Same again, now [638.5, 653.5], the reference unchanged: 1.3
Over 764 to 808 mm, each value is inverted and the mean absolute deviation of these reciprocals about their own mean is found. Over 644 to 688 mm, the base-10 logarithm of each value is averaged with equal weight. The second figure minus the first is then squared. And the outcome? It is 5.72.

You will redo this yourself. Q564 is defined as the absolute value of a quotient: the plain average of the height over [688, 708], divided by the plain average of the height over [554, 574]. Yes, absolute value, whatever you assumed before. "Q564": 1.00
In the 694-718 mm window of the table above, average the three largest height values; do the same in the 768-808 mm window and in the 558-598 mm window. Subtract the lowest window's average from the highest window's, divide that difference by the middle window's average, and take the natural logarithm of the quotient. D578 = -4.82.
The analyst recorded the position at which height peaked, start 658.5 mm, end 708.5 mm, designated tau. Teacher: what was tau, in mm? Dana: 696.0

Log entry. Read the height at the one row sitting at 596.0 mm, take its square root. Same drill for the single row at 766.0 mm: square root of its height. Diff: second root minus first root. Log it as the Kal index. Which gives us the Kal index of 0.00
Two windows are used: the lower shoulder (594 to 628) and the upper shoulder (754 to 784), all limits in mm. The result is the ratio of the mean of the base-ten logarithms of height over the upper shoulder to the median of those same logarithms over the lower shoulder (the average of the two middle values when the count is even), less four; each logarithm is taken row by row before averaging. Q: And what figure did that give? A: -3.00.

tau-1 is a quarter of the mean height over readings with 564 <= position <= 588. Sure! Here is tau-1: 62.0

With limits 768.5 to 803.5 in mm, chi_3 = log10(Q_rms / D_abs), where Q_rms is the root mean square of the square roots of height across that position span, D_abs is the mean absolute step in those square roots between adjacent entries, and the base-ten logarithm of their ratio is 2.63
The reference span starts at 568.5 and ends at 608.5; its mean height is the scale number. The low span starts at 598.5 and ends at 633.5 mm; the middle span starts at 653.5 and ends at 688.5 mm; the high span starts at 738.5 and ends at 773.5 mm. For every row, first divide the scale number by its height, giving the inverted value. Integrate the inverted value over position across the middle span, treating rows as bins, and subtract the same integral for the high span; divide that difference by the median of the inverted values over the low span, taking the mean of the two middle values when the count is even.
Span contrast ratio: -3.5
